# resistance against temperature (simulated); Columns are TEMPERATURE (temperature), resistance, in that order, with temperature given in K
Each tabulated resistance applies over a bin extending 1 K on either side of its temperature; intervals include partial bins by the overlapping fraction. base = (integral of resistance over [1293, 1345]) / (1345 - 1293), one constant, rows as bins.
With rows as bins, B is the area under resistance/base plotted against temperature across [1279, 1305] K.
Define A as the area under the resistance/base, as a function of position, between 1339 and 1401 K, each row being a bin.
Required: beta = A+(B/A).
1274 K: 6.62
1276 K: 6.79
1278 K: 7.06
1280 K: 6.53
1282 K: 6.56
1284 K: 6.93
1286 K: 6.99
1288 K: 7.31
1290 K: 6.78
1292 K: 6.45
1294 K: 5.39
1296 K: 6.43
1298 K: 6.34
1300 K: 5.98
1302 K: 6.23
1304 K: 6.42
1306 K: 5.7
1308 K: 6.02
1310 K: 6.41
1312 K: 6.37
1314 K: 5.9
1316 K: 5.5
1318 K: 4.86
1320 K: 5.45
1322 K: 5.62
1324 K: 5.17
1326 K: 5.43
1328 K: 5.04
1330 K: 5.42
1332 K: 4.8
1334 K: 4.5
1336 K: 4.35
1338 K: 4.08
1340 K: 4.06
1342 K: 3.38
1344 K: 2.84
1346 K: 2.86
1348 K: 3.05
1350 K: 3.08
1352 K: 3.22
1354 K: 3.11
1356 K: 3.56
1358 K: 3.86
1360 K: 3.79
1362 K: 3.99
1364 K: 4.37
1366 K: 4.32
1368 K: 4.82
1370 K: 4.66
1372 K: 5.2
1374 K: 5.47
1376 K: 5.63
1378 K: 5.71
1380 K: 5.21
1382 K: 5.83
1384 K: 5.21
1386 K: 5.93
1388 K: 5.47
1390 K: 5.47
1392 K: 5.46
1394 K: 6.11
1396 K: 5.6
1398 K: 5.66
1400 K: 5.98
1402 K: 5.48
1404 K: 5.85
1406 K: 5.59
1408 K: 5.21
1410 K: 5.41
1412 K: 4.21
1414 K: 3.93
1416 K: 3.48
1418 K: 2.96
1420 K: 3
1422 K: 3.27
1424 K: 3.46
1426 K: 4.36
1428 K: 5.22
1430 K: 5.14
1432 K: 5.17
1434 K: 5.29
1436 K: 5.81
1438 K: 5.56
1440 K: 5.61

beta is 55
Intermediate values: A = 54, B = 32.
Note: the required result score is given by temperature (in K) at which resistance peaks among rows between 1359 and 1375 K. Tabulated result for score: 1374 K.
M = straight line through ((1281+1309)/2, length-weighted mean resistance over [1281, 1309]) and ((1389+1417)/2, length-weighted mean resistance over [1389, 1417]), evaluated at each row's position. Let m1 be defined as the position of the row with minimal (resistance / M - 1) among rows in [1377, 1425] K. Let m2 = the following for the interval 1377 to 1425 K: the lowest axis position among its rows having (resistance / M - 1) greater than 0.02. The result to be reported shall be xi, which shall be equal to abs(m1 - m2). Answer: 40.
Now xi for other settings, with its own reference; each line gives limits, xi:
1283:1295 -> 10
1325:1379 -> 34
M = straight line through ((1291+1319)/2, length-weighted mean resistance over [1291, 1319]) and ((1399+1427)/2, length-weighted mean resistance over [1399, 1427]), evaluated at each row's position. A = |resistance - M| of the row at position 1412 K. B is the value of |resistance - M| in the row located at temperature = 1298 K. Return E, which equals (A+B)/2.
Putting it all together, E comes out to 0.24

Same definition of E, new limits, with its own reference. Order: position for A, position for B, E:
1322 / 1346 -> 1.34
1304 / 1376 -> 0.53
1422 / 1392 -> 0.88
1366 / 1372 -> 0.48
